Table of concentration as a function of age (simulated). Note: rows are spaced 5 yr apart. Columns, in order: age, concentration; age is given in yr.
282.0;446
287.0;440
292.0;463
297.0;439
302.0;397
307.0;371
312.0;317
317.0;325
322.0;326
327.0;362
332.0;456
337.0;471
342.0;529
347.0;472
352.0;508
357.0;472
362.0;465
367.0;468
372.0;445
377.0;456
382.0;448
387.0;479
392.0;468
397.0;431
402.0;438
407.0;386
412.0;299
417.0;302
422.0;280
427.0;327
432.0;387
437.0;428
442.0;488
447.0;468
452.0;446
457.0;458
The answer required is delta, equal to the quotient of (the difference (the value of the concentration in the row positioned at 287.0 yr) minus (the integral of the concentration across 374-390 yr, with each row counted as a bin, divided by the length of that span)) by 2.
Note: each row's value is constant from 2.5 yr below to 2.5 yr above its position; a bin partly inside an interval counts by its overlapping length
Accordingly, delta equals -10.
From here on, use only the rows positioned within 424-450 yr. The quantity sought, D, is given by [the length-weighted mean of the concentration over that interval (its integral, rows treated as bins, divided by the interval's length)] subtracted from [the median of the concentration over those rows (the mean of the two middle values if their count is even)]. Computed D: 11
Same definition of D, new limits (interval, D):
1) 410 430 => -4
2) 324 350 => 15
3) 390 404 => -7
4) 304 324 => -11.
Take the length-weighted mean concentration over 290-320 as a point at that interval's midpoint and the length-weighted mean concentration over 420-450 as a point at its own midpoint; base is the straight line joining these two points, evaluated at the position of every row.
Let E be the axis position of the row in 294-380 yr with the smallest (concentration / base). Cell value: 312.0 yr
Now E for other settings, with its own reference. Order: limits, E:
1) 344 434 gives 422.0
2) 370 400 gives 397.0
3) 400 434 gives 422.0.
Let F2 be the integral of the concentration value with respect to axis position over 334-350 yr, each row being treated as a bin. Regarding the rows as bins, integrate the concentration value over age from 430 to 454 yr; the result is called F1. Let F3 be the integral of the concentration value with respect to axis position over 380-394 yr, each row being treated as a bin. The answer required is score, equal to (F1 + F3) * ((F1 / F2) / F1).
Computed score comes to 2.2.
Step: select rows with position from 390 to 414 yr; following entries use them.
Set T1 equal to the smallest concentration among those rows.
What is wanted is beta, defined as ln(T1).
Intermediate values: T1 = 299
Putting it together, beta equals 5.70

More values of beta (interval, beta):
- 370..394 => 6.10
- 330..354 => 6.12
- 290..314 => 5.76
